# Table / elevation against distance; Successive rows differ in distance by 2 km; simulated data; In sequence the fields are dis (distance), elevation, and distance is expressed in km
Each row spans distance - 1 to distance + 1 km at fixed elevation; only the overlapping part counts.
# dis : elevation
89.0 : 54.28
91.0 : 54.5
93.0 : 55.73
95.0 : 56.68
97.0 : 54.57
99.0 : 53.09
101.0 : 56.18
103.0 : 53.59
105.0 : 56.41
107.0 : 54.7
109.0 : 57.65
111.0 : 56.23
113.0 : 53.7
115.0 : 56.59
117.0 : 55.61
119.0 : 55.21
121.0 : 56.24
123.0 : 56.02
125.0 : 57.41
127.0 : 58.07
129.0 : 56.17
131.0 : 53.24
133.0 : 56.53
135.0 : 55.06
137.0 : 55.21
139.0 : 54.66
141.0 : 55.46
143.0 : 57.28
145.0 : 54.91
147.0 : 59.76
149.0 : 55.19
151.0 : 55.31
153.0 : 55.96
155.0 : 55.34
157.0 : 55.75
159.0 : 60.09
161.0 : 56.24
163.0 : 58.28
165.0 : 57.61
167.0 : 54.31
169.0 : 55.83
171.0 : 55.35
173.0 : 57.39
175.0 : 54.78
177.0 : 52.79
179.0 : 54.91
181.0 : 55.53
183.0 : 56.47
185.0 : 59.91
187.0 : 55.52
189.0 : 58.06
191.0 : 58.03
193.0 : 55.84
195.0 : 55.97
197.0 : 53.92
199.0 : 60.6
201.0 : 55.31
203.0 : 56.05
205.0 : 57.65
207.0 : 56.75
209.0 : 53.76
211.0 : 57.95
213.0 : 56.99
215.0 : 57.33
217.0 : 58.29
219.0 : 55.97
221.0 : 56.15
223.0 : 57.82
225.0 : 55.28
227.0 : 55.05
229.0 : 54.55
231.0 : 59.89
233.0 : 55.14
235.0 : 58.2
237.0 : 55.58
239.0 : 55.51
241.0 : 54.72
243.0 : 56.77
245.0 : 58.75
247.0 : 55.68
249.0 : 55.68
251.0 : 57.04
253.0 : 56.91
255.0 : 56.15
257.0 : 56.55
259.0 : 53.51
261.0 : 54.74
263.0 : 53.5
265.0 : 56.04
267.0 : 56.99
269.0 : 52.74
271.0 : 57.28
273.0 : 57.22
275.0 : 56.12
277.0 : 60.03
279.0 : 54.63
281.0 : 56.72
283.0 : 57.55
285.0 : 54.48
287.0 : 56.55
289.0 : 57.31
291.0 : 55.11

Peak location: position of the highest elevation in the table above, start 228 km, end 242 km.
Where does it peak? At 231.0 km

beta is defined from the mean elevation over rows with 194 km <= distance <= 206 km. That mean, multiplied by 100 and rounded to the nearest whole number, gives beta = 5658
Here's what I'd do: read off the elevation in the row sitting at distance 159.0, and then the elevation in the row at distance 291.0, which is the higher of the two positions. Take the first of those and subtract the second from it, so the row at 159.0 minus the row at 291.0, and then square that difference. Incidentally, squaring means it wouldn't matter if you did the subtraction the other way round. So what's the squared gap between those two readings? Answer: 25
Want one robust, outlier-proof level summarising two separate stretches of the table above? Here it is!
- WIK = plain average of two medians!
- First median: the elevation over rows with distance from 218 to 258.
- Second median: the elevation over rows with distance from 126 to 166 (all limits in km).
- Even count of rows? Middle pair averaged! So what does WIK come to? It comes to 56.0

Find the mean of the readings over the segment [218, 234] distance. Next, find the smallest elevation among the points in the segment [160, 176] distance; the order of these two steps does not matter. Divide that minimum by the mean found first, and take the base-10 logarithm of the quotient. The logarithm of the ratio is -0.0151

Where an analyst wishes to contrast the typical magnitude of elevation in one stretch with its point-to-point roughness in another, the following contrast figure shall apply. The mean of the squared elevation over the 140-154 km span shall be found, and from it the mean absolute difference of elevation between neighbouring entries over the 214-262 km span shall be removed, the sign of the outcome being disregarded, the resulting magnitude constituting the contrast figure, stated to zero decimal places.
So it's 3167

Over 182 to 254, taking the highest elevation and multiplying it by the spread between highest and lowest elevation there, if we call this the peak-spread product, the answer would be 415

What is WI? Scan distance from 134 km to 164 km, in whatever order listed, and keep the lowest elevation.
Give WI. 54.66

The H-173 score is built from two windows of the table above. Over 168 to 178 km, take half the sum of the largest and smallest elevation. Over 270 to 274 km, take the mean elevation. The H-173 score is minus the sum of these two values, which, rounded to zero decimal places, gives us -112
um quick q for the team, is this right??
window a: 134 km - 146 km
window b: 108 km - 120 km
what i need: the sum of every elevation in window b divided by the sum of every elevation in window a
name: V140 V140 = 1.01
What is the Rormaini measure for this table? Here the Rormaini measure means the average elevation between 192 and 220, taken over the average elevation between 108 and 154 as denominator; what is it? 1.011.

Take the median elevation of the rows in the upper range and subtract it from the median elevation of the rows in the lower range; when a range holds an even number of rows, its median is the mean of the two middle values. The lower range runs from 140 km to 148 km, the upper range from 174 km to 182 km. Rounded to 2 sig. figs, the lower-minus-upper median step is 1.5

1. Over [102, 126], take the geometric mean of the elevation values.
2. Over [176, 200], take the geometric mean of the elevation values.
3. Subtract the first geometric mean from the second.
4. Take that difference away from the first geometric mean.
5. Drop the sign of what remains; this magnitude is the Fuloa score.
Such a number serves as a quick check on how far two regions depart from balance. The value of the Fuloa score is 55.1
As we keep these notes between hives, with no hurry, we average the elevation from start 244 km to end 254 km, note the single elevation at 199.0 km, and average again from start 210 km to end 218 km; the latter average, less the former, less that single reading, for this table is -60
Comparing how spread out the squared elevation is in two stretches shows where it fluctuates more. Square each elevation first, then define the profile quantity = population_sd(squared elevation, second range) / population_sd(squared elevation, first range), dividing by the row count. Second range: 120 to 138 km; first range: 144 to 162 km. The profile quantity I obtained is 0.68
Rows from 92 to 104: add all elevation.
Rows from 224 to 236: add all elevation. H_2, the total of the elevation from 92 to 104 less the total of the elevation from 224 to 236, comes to -8.3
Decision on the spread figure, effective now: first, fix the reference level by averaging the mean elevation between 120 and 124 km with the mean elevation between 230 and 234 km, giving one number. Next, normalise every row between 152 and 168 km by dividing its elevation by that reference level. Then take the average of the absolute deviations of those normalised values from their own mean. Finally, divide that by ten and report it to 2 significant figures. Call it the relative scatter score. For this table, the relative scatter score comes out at 0.0026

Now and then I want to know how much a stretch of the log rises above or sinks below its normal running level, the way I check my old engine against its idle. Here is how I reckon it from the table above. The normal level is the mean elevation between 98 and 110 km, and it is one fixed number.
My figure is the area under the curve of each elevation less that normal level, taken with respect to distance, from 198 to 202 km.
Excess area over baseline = 10.7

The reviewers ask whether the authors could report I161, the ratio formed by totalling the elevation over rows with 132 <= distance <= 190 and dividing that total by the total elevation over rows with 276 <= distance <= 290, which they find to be 4.1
